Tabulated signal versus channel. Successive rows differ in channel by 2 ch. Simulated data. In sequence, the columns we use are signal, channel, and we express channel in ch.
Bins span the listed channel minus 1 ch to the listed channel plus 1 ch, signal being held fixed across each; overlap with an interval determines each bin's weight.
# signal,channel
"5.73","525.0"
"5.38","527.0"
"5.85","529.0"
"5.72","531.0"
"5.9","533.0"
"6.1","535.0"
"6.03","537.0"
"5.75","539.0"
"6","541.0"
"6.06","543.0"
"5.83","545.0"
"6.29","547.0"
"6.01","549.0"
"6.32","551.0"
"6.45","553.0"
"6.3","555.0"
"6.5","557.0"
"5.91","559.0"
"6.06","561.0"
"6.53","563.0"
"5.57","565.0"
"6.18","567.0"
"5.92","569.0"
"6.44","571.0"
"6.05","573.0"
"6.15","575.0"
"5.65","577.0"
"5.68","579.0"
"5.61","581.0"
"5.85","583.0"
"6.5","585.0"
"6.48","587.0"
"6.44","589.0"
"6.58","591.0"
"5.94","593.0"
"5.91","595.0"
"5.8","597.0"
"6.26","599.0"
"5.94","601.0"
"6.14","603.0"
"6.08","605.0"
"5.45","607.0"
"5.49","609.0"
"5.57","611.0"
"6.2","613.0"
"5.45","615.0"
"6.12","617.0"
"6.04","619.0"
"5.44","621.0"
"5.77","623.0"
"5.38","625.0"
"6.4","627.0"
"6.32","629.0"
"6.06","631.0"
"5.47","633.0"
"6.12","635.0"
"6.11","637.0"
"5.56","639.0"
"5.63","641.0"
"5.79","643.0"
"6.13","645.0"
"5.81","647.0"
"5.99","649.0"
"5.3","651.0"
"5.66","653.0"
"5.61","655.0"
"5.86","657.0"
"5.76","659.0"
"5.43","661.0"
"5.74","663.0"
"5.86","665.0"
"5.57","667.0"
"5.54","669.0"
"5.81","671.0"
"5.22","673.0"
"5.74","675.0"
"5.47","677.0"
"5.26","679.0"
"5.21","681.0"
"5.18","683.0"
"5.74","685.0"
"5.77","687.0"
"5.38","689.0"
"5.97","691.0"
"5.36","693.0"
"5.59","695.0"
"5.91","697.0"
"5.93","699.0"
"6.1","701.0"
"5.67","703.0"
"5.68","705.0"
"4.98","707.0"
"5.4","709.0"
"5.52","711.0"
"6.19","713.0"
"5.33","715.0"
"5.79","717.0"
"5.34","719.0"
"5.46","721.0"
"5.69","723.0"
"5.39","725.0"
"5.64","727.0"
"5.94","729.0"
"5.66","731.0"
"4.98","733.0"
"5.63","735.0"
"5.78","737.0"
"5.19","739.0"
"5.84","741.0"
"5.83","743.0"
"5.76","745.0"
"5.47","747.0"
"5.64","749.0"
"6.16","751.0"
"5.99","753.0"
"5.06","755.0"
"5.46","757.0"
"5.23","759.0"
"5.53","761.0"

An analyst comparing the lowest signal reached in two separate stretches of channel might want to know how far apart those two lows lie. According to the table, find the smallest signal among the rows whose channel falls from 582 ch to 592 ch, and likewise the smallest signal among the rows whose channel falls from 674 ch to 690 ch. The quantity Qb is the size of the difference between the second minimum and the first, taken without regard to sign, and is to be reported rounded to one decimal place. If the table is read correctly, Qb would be 0.7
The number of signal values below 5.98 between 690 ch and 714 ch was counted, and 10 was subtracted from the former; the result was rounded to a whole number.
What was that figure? 0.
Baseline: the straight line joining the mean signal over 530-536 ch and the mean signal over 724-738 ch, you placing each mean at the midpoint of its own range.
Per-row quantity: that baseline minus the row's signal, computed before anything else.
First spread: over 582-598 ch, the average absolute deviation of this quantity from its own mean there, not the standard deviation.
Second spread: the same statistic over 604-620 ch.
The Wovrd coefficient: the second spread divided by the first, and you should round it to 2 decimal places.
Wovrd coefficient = 1.01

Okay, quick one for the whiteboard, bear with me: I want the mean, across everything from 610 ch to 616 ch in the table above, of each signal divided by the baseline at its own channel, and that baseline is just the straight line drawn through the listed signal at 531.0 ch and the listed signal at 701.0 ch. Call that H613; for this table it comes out 0.97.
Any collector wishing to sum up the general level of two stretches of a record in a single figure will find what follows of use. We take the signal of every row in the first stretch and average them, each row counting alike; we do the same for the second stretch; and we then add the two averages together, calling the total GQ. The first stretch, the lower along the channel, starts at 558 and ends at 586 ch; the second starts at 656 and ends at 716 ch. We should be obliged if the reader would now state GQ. 11.6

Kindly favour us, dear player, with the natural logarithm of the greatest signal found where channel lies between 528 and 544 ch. 1.81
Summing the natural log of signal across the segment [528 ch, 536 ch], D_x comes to 7.09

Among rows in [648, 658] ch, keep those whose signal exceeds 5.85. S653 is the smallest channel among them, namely 649.0 ch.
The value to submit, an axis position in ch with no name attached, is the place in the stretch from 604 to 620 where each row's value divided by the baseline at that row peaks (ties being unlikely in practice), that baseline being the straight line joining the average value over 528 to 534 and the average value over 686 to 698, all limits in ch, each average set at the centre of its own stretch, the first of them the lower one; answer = 613.0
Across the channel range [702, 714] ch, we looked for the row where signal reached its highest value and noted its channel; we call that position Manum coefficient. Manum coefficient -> 713.0 ch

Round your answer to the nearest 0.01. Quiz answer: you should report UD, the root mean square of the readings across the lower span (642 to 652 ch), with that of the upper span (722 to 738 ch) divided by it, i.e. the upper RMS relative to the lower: 0.96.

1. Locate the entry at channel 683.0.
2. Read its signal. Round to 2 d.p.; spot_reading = 5.18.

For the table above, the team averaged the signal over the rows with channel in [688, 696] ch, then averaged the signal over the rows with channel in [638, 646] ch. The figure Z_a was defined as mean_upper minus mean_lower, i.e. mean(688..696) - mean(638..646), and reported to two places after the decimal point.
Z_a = -0.20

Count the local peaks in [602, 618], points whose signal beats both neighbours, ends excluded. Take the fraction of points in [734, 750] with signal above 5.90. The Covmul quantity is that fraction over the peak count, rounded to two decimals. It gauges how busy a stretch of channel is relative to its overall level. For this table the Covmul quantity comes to 0.00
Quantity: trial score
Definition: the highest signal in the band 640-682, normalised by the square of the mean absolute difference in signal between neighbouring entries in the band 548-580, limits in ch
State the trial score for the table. 48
